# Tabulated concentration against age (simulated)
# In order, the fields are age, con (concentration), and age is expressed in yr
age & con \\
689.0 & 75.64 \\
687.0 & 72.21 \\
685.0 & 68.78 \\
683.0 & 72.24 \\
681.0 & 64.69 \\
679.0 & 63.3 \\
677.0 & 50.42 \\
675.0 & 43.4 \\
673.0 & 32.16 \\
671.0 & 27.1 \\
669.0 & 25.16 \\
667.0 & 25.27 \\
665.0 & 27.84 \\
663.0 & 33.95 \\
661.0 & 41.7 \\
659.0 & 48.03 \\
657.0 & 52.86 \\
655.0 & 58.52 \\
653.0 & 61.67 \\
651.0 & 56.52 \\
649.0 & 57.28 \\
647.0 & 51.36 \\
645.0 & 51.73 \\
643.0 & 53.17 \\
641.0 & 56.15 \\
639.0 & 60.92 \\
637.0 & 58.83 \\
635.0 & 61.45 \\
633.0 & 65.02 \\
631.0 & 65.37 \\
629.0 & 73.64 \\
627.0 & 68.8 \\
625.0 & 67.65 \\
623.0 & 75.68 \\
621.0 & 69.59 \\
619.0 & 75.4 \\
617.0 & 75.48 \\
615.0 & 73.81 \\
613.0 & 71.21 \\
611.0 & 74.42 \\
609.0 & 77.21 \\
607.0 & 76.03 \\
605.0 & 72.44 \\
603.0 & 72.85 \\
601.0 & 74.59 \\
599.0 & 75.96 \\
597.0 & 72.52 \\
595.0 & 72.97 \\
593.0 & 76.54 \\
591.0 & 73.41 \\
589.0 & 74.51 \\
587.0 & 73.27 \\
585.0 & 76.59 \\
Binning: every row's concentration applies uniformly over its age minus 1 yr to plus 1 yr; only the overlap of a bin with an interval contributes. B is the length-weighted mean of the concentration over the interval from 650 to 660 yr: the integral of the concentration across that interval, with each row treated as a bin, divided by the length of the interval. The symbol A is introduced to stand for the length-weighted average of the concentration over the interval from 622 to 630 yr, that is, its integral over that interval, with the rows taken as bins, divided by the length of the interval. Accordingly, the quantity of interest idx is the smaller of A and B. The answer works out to 56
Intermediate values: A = 71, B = 56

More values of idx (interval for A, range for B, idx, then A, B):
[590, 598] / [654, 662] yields 50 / 74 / 50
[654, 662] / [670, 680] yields 43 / 50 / 43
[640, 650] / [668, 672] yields 26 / 54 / 26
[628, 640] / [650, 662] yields 53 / 64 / 53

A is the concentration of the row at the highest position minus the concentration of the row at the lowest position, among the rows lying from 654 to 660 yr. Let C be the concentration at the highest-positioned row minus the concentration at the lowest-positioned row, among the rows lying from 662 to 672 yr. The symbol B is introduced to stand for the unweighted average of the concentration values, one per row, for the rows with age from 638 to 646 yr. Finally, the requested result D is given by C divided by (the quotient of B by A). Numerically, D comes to 1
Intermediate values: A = -10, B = 55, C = -7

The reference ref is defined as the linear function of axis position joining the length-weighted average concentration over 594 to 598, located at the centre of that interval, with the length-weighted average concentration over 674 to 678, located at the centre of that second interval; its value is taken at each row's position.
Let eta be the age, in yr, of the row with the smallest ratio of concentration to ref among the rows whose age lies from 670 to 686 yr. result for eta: 671.0 yr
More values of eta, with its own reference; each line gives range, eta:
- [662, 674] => 667.0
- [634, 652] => 645.0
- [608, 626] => 613.0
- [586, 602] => 587.0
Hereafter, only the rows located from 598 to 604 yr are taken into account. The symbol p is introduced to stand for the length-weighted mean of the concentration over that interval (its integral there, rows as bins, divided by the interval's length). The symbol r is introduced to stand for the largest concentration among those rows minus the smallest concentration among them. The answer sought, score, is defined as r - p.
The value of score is -71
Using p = 74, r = 3.1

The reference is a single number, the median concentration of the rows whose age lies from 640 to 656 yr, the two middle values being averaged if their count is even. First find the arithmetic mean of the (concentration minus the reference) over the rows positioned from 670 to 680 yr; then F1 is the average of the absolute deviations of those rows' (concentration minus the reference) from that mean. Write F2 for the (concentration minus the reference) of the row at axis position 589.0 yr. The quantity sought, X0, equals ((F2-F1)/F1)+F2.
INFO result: 19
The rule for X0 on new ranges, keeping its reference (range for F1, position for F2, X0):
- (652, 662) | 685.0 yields 13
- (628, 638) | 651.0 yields -1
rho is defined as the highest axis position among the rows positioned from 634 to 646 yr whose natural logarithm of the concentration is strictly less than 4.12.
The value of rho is 645.0 yr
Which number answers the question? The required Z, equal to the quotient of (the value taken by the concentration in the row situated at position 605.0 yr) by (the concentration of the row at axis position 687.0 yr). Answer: 1.0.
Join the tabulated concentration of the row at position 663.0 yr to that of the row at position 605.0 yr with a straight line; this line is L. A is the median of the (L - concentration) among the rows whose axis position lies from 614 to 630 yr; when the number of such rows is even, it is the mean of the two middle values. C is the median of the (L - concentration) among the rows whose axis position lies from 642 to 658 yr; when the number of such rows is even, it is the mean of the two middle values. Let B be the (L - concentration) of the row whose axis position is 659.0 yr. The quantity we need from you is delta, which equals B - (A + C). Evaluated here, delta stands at 14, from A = -11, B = -11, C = -14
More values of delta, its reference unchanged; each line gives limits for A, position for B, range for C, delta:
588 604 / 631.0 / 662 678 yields -16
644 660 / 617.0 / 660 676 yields 3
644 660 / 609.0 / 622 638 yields 17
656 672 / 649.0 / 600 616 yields -10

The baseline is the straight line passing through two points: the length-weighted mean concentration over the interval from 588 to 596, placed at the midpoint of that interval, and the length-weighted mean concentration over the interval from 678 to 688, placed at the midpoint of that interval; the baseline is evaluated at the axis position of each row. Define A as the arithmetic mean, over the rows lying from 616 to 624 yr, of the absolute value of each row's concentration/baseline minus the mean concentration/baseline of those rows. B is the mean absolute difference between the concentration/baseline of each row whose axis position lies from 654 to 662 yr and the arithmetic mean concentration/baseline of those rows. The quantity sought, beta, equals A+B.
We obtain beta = 0.106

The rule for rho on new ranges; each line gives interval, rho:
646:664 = 663.0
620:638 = 637.0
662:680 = 677.0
